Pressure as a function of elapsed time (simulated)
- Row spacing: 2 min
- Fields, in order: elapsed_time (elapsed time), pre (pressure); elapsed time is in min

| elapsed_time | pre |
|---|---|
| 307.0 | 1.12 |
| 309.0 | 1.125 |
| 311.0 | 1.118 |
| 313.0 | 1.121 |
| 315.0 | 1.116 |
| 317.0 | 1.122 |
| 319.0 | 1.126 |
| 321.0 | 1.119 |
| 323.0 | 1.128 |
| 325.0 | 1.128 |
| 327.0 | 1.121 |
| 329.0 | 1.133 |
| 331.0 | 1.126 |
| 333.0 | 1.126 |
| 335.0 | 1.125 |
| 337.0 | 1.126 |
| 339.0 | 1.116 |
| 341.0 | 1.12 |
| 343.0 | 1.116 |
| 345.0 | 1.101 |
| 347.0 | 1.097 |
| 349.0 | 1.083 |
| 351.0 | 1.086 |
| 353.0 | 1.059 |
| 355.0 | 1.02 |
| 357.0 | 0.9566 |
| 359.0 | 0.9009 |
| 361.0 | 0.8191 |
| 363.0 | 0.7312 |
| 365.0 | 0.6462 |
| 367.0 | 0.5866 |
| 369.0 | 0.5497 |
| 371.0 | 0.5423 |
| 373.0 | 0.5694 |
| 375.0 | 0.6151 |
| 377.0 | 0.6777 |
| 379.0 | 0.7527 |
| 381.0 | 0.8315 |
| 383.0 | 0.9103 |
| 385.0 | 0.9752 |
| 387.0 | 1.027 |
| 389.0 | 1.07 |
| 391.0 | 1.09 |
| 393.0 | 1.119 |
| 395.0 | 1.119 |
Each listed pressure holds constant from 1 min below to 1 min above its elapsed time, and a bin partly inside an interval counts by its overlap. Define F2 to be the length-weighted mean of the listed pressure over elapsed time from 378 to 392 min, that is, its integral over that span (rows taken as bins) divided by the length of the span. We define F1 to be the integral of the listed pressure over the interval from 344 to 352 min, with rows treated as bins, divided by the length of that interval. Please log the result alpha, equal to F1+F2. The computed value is 2.04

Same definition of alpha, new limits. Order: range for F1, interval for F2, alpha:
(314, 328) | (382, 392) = 2.14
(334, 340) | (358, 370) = 1.83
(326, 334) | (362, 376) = 1.73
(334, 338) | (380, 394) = 2.13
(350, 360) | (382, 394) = 2.04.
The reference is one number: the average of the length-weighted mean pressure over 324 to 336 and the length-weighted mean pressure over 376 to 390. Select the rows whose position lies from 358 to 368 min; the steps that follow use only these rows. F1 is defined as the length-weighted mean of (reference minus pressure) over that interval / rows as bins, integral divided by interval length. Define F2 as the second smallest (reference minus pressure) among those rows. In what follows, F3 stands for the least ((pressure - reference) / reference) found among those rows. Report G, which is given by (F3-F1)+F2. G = -0.50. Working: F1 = 0.27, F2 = 0.19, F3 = -0.42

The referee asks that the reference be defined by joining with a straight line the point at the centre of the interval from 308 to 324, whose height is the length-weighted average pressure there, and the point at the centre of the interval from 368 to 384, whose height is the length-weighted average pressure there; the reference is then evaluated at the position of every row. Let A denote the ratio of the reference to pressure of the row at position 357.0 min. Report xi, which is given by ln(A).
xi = -0.153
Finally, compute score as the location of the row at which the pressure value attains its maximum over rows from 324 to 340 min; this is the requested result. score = 329.0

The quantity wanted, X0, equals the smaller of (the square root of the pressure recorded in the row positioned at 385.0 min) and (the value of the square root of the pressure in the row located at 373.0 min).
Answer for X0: 0.75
